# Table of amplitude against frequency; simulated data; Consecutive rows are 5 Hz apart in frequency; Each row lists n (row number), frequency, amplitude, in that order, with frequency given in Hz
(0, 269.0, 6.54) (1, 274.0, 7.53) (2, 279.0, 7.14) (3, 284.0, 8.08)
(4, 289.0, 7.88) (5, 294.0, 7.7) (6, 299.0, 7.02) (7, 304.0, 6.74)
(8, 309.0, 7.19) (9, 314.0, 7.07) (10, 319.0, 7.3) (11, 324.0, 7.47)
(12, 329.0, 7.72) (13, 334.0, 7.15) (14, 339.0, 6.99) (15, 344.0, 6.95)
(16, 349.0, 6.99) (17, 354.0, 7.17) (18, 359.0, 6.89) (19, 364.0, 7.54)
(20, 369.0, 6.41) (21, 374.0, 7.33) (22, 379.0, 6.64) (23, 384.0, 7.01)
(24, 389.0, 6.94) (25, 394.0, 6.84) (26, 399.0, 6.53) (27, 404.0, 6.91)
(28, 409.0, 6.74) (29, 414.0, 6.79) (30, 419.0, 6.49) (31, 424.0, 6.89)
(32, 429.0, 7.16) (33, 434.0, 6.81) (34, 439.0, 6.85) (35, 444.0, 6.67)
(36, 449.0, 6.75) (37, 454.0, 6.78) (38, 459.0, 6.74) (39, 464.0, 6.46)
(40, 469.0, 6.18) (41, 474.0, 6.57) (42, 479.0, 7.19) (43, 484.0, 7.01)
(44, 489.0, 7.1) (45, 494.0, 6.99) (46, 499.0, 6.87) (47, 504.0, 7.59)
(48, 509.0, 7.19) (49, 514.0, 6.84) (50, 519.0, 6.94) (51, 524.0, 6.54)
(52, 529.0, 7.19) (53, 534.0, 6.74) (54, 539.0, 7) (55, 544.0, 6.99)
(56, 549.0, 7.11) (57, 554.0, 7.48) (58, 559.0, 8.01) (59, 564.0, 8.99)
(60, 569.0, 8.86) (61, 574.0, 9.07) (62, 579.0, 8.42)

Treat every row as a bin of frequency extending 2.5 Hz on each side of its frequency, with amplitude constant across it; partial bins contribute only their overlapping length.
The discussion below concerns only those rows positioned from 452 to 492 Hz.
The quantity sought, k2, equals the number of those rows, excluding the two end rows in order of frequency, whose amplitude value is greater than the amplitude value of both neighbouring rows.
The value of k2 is 1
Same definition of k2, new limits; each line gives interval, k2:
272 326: 2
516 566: 2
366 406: 2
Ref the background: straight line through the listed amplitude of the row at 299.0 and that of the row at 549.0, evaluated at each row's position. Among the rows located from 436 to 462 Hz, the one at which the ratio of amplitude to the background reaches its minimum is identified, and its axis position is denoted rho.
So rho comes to 444.0 Hz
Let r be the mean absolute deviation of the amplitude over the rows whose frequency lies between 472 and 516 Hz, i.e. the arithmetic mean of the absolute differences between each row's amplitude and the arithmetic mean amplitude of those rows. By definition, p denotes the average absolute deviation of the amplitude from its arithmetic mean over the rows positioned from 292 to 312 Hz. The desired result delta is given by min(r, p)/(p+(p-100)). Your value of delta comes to -0.0020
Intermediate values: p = 0.28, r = 0.20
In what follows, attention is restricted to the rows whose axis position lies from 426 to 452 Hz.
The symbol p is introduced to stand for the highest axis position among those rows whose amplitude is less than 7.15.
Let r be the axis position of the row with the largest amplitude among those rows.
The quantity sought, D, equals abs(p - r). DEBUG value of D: 20 Hz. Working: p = 449.0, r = 429.0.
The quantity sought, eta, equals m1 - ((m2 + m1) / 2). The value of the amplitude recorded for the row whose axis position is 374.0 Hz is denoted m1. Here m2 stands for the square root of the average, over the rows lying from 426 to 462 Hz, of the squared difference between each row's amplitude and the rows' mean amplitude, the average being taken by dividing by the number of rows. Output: 3.6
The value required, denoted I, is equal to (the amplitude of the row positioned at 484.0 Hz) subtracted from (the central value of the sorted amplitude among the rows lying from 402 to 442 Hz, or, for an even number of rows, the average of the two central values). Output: -0.18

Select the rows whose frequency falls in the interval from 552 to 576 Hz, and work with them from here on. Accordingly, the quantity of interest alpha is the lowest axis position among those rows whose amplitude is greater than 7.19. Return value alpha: 554.0 Hz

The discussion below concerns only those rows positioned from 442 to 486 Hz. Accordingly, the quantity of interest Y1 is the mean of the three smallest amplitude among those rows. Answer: 6.4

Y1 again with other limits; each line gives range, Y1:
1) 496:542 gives 6.7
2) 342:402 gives 6.5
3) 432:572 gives 6.4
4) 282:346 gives 6.9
